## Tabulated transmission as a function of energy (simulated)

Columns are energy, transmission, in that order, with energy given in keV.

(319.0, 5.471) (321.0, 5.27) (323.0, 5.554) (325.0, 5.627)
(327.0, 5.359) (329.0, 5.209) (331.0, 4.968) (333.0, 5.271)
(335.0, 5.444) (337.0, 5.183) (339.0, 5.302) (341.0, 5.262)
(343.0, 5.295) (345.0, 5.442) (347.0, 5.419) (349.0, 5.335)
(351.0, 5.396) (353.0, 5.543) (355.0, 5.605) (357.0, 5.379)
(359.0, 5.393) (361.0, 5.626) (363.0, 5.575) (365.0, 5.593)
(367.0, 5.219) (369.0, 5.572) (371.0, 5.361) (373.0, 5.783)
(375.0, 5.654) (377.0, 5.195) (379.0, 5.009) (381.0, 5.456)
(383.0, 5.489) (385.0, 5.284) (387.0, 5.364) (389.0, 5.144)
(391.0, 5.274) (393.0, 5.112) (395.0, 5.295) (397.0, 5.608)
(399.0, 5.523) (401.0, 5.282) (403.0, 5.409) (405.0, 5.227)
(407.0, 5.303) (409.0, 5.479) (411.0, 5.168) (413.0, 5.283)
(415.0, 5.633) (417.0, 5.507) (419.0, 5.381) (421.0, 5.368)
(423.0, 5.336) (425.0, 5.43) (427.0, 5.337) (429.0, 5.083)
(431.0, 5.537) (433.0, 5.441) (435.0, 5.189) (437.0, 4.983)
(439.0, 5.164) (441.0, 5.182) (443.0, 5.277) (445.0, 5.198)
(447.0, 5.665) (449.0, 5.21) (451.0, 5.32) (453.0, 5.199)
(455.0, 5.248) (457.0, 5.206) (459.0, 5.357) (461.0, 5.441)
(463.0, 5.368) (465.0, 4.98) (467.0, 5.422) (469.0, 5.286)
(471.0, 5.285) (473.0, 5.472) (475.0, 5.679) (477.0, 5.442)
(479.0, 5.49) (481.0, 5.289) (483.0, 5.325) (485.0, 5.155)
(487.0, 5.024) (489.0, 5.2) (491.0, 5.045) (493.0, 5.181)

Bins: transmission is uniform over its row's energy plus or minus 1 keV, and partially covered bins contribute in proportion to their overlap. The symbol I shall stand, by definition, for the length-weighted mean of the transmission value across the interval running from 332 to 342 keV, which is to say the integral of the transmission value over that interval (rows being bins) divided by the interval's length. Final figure 5.29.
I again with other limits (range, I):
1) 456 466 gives 5.27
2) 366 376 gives 5.52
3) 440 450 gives 5.31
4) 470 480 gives 5.47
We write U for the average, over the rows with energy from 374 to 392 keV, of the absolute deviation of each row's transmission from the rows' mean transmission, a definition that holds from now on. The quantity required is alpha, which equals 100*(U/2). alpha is 7.6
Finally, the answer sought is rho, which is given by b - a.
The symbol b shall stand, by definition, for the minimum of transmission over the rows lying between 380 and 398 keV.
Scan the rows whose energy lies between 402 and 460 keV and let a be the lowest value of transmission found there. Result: 0.13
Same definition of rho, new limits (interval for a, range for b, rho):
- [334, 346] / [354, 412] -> -0.17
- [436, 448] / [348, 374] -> 0.24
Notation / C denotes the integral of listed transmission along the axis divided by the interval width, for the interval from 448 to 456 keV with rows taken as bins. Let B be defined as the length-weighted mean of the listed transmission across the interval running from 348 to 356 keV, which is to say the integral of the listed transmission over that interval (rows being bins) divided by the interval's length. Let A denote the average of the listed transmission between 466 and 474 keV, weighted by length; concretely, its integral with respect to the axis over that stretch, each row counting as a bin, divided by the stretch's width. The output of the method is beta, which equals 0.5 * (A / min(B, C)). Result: 0.512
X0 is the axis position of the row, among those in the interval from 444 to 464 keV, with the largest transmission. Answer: 447.0 keV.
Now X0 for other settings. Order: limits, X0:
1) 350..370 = 361.0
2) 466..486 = 475.0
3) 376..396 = 383.0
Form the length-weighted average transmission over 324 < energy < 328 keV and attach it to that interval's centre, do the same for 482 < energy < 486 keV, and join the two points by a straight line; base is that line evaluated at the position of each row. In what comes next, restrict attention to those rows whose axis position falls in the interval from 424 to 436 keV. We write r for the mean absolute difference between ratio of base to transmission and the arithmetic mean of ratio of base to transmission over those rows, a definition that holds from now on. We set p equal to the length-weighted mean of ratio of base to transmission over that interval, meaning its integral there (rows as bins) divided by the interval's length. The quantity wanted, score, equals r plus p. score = 1.02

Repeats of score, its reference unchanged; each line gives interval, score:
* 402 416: 1.02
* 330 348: 1.06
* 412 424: 1.00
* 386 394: 1.05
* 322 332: 1.07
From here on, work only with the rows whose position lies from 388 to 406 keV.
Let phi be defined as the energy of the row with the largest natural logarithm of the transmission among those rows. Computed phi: 397.0 keV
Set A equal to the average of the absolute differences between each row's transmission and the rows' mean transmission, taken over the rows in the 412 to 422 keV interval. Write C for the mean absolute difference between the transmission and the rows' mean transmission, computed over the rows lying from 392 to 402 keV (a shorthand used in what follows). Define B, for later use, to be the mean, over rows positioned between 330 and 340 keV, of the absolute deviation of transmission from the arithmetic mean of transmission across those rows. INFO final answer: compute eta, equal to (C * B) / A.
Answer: 0.188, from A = 0.11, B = 0.126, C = 0.16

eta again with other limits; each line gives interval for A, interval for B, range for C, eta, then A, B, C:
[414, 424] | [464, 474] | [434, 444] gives 0.089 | 0.10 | 0.126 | 0.07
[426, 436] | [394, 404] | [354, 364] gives 0.081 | 0.15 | 0.114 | 0.10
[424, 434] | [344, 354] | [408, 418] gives 0.063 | 0.12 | 0.052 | 0.15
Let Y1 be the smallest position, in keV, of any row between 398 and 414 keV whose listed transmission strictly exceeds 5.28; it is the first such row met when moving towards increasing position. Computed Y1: 399.0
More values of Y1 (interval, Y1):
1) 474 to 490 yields 475.0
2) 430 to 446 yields 431.0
